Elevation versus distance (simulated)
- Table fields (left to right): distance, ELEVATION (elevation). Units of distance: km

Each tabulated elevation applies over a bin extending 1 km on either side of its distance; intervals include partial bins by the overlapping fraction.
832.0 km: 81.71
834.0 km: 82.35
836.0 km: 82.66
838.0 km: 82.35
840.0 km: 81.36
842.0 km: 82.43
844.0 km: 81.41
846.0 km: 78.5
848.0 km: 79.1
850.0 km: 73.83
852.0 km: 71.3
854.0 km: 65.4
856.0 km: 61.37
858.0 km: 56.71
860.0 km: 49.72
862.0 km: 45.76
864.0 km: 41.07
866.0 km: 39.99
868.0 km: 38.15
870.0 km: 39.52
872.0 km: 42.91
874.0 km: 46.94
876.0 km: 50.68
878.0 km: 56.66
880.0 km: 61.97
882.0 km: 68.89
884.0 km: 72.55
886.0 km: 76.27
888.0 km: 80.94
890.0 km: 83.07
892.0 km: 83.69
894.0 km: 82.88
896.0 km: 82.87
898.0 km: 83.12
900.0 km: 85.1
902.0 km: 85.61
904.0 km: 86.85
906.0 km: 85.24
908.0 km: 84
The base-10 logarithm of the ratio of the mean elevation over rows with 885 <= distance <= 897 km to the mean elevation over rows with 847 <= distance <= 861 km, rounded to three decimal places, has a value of 0.097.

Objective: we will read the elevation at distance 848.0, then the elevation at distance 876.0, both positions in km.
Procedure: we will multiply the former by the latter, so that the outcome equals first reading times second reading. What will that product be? 4009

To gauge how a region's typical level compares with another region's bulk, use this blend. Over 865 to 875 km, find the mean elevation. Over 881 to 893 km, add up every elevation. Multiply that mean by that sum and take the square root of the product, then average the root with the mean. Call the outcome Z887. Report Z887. 90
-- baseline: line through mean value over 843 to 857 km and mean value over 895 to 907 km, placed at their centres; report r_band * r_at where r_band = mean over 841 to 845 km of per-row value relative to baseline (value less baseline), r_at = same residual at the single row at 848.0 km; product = 69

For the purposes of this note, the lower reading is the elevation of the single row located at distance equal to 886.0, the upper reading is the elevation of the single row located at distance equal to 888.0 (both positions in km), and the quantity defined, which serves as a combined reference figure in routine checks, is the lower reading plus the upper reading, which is 157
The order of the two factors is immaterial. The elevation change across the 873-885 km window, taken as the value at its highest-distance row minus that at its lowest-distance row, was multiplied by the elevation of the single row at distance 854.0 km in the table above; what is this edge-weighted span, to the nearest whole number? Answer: 1675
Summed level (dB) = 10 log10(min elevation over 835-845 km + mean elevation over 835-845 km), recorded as 22.1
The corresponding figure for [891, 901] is 22.2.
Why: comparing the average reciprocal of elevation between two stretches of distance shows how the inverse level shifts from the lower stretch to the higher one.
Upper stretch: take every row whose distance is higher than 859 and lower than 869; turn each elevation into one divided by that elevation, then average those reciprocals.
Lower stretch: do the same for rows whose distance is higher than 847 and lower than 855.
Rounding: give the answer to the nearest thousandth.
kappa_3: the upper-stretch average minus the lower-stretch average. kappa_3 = 0.010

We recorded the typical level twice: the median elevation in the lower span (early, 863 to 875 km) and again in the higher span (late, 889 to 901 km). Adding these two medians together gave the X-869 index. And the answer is 124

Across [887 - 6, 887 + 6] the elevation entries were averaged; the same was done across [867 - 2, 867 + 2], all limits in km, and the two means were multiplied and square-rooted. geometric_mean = 55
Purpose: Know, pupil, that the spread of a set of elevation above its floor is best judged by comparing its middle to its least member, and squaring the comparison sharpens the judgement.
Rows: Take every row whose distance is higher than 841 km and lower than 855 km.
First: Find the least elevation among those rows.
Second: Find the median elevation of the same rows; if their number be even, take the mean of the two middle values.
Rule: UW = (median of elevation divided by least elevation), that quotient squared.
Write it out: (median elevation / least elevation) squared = 1.44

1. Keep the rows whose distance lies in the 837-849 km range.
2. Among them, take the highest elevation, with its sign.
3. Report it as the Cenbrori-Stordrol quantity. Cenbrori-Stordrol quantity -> 82.43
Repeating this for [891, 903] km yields 85.61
